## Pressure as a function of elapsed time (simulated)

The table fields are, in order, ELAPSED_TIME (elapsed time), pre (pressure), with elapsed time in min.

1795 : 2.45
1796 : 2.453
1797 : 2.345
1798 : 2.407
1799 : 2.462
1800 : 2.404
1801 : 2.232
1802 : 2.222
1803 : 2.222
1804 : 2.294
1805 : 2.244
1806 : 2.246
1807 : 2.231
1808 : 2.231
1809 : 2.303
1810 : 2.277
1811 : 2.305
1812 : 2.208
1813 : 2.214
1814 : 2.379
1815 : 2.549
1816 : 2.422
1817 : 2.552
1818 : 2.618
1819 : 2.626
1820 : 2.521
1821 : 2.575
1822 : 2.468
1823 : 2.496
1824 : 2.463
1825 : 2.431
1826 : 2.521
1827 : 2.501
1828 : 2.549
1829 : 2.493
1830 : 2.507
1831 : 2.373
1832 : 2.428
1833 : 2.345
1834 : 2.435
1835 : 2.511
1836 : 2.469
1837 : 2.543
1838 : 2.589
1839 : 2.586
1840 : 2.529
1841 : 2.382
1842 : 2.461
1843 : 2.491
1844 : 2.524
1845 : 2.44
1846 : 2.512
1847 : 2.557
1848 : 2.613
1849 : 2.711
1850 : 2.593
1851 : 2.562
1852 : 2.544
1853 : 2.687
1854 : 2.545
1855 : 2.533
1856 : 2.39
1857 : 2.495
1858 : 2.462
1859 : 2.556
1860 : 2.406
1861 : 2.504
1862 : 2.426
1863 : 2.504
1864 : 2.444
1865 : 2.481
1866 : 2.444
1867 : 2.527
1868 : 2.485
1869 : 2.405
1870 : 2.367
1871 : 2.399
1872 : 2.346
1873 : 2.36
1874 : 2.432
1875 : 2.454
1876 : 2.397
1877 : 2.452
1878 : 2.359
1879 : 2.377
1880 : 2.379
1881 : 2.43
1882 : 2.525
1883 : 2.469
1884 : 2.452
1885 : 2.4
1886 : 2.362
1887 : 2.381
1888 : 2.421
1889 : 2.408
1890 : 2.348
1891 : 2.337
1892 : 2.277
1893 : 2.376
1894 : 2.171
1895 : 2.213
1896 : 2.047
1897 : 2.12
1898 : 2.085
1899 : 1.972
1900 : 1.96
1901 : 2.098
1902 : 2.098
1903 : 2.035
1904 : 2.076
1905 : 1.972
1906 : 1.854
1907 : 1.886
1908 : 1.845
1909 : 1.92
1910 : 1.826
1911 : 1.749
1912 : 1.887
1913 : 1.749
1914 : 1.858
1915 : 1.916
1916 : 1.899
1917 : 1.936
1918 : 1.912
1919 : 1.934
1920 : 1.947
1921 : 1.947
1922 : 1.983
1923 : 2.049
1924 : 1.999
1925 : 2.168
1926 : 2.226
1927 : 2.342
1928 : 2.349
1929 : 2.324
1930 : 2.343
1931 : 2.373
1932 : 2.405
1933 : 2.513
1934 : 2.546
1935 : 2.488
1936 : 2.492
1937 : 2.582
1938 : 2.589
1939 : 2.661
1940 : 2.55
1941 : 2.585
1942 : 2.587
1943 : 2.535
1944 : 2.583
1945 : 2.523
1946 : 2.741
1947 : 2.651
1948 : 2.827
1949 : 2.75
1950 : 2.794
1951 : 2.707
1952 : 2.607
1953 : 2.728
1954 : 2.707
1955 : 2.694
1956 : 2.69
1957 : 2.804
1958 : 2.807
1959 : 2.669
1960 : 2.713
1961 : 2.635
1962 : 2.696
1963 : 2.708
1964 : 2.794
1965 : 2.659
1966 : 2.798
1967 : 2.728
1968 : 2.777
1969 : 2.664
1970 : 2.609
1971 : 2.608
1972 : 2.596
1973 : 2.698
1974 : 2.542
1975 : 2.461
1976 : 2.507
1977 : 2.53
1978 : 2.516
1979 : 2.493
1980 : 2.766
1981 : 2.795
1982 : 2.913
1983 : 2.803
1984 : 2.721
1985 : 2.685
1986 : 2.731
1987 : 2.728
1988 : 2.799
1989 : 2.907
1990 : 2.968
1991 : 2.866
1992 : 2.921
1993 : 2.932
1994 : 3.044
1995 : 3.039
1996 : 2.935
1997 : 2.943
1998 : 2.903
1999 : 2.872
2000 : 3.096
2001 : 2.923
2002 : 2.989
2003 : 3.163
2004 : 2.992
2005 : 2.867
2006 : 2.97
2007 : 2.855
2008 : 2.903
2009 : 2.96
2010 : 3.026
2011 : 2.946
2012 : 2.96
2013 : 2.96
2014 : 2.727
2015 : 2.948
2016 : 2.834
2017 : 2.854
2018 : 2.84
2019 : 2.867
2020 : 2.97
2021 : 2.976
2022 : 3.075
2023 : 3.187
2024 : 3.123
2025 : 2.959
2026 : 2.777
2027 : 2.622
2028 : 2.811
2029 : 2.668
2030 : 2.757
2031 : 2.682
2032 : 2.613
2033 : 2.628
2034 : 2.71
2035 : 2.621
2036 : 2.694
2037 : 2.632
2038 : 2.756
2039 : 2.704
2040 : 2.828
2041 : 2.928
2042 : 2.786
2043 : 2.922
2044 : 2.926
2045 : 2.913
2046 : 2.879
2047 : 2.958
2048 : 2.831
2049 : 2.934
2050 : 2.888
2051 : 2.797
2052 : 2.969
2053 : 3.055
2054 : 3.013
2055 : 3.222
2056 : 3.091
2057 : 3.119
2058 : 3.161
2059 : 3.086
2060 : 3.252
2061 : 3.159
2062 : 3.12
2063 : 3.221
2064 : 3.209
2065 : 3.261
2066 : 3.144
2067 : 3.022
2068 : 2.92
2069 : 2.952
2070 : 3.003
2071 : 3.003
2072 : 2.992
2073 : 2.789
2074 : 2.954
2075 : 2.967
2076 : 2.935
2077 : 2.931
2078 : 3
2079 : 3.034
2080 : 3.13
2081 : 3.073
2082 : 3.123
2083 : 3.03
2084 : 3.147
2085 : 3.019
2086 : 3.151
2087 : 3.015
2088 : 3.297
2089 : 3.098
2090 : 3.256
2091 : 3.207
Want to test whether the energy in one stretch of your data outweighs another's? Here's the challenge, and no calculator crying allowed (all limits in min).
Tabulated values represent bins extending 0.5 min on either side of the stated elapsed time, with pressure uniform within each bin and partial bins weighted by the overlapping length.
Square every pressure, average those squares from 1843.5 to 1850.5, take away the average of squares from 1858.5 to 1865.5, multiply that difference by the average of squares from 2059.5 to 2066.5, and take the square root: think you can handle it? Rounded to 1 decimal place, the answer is 2.2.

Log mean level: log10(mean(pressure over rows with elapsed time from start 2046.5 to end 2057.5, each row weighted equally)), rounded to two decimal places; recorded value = 0.48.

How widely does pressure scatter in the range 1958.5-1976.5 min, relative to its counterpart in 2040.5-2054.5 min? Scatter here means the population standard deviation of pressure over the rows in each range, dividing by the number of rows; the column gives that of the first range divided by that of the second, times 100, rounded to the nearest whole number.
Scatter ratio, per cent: 125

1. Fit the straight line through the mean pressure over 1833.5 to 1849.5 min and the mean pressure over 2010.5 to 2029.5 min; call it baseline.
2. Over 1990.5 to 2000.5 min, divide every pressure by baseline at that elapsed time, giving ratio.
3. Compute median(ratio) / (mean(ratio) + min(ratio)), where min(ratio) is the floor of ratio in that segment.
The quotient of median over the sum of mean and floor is 0.504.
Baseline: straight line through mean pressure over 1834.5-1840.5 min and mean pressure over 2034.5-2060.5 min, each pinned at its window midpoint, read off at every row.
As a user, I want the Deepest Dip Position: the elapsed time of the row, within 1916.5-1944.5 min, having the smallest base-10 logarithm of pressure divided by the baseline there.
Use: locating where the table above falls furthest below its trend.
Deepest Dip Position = 1918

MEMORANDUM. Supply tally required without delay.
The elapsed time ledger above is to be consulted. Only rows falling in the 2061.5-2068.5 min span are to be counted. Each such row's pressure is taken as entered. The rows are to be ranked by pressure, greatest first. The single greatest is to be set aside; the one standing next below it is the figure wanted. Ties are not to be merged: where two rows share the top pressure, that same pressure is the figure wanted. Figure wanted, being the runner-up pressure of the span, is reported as 3.221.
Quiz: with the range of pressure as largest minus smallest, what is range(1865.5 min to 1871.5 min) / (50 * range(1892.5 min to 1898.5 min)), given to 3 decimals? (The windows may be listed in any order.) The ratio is 0.010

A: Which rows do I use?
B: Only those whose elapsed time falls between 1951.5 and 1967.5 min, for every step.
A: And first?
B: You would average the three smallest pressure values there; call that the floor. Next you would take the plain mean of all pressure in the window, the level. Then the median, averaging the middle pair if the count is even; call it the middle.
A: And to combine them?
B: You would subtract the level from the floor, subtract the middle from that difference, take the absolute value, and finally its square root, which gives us 1.67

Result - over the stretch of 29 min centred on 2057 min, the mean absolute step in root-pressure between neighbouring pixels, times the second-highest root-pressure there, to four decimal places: 0.0400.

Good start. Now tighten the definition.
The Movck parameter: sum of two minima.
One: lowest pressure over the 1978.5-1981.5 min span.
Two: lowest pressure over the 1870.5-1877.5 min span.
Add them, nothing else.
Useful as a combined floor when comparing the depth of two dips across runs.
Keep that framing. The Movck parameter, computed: 4.84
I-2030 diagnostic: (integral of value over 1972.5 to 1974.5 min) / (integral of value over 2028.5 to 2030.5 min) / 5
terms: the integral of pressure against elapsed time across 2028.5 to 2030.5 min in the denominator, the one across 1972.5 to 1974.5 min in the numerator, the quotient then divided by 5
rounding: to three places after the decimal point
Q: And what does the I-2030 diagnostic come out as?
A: 0.193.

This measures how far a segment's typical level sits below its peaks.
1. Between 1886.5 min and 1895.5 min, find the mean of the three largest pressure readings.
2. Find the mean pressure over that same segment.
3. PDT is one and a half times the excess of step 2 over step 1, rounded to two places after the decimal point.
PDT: -0.12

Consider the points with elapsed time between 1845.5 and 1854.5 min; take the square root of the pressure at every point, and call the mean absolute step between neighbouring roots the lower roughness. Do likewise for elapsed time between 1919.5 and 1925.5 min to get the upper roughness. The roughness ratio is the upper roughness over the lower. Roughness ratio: 0.89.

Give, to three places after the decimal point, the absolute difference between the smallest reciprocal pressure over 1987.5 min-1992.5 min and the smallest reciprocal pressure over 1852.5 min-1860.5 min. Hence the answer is 0.035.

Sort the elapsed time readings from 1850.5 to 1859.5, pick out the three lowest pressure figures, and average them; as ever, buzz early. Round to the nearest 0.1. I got 2.4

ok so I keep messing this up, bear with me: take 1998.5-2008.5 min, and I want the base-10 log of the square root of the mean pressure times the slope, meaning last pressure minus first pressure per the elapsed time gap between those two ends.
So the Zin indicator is -1.00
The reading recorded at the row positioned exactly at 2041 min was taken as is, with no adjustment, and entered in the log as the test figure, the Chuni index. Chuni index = 2.928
